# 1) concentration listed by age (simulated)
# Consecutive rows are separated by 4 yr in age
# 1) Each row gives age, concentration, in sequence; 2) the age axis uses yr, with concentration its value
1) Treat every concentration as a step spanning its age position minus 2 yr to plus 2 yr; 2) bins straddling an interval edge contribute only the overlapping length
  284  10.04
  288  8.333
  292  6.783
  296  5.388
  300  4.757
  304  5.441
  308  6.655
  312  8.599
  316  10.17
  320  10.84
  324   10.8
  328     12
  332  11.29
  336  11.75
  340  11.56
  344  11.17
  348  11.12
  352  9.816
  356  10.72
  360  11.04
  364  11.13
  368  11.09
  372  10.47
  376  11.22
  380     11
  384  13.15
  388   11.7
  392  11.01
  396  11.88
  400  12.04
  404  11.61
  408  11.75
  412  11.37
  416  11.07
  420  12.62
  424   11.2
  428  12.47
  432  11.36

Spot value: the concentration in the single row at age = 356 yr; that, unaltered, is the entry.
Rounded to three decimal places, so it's 10.720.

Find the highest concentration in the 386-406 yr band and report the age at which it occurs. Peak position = 400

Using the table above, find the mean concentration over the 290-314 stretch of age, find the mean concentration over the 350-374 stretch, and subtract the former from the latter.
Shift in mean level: 4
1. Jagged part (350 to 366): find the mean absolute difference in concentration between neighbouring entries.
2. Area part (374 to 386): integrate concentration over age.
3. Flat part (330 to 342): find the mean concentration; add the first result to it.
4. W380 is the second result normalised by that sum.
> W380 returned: 12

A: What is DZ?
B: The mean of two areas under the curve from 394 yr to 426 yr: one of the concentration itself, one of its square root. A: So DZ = 241.8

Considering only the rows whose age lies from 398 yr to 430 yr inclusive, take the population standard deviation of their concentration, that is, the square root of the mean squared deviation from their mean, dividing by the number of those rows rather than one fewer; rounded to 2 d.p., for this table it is 0.53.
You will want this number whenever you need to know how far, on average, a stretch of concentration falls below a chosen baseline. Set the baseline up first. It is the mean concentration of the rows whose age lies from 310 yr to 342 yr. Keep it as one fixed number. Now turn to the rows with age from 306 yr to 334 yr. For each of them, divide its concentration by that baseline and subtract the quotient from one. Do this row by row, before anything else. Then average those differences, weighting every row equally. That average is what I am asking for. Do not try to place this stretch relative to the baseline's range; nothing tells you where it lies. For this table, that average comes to 0.076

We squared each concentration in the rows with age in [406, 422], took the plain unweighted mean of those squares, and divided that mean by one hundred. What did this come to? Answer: 1.37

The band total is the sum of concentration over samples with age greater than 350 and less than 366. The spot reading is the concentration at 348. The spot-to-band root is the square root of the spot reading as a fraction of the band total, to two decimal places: 0.51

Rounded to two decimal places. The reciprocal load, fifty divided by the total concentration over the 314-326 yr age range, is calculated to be 1.57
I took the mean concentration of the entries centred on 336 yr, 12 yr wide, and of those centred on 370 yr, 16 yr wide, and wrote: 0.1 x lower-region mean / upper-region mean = 0.105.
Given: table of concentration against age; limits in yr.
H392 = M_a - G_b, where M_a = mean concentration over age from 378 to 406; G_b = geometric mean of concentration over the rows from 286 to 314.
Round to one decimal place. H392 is 5.3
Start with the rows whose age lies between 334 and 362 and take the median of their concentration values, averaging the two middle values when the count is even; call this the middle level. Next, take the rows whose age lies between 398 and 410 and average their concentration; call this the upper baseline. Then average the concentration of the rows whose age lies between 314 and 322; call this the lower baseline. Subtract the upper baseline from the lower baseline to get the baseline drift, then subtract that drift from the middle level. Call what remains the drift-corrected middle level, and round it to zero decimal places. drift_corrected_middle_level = 12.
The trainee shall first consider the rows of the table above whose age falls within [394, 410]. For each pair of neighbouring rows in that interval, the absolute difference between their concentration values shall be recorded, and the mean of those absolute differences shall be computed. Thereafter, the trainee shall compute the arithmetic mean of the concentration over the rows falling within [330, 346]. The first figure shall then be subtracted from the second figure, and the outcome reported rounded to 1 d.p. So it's 11.2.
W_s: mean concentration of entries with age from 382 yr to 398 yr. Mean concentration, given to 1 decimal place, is 11.9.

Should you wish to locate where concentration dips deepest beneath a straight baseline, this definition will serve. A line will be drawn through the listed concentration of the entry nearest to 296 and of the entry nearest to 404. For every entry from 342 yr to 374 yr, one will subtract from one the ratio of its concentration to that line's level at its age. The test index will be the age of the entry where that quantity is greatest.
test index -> 372 yr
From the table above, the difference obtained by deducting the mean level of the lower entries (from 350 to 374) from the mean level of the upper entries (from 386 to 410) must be 0.95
